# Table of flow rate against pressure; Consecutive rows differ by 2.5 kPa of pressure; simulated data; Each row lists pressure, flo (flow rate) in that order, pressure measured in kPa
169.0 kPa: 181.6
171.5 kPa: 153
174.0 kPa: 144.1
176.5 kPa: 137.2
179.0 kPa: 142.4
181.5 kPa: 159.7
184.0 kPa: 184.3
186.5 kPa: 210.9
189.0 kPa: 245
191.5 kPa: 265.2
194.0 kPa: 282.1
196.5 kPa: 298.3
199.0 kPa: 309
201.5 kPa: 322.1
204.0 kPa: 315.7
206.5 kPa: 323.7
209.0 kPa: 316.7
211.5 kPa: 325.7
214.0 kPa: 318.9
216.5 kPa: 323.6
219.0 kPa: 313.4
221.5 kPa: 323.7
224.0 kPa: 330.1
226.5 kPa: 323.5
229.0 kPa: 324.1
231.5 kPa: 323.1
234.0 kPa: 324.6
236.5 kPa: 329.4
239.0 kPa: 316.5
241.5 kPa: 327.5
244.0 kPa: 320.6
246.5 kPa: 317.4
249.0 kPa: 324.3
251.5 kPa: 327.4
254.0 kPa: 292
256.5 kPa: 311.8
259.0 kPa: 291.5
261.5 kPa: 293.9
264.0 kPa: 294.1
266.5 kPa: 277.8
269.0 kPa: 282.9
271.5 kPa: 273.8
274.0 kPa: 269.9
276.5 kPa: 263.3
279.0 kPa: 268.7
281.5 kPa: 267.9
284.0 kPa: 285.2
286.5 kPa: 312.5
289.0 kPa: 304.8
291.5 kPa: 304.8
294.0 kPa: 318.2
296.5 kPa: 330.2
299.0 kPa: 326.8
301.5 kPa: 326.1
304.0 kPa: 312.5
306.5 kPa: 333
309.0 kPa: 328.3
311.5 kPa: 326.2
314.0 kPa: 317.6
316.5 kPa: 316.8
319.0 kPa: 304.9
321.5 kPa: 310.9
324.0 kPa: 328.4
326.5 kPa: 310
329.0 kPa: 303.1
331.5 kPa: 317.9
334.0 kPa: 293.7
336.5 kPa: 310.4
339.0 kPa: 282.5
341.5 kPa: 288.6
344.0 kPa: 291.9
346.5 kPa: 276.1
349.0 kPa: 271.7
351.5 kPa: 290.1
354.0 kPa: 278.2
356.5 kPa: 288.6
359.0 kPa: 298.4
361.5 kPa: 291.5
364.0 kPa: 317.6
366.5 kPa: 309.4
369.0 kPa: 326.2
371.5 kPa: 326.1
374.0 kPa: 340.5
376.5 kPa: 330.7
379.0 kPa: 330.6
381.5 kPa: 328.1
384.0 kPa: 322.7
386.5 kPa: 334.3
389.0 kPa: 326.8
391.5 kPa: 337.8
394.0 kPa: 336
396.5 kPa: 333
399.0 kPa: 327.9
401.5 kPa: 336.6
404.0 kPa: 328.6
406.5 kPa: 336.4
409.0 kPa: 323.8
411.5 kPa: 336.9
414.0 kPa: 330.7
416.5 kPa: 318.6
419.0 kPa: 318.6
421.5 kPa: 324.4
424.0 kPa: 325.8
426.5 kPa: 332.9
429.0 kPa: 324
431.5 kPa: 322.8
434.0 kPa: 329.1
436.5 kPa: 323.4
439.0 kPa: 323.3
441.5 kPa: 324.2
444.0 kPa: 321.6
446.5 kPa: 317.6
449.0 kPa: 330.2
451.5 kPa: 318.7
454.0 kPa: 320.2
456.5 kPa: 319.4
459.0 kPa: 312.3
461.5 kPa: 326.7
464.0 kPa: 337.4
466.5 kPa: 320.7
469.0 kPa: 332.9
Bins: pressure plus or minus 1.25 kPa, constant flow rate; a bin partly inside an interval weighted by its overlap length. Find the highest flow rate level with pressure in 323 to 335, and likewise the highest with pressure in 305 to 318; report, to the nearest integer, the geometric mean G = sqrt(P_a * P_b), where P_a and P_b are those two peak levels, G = 331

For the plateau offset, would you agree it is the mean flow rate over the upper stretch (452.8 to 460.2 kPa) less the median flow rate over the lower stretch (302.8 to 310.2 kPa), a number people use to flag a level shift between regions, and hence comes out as -11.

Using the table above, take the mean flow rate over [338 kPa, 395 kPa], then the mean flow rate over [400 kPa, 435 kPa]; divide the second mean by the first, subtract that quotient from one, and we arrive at -0.058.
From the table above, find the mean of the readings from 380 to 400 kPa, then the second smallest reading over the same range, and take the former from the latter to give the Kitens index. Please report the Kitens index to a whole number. -4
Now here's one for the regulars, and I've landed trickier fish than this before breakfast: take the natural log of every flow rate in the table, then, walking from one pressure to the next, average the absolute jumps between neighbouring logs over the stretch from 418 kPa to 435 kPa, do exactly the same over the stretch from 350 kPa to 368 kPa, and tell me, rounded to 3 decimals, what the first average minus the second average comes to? -0.026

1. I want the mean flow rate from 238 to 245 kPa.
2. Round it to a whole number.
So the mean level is 322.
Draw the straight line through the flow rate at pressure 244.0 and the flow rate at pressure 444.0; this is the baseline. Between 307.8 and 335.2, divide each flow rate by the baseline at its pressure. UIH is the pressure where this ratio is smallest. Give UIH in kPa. 334.0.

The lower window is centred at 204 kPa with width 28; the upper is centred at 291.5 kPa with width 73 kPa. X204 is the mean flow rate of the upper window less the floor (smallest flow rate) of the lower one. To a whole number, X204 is 38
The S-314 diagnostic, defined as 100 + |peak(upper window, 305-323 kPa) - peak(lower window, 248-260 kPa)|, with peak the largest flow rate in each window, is 106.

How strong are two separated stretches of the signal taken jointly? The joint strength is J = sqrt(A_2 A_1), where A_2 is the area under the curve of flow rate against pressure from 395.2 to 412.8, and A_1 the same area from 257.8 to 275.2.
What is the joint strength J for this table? 5367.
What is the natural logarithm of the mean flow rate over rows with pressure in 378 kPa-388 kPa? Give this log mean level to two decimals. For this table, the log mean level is 5.80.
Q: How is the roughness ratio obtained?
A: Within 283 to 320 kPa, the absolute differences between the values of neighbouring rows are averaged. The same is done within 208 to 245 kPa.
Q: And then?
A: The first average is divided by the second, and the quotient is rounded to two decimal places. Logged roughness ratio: 1.37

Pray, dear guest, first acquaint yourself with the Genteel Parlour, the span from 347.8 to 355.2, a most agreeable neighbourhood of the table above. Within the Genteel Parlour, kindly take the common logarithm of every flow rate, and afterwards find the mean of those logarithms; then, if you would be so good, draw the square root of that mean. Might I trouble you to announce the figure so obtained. 1.56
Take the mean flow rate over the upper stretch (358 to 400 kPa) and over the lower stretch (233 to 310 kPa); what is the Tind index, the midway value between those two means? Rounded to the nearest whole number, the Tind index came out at 315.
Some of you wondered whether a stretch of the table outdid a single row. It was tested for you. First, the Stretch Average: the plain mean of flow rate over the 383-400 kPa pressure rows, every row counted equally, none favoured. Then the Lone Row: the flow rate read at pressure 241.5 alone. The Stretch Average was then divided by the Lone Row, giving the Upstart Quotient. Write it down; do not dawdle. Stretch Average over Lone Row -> 1.01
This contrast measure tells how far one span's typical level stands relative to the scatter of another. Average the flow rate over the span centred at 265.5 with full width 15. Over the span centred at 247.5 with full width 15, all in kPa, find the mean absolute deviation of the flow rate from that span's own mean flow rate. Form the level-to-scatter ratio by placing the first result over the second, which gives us 32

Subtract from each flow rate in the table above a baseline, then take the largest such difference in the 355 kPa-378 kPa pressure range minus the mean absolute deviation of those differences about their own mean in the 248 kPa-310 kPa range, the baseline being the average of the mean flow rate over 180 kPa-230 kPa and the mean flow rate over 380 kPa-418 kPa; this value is 10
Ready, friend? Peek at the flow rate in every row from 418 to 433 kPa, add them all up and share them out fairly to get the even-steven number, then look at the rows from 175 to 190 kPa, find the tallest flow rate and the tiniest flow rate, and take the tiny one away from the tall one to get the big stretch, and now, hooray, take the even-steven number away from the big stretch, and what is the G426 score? -217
